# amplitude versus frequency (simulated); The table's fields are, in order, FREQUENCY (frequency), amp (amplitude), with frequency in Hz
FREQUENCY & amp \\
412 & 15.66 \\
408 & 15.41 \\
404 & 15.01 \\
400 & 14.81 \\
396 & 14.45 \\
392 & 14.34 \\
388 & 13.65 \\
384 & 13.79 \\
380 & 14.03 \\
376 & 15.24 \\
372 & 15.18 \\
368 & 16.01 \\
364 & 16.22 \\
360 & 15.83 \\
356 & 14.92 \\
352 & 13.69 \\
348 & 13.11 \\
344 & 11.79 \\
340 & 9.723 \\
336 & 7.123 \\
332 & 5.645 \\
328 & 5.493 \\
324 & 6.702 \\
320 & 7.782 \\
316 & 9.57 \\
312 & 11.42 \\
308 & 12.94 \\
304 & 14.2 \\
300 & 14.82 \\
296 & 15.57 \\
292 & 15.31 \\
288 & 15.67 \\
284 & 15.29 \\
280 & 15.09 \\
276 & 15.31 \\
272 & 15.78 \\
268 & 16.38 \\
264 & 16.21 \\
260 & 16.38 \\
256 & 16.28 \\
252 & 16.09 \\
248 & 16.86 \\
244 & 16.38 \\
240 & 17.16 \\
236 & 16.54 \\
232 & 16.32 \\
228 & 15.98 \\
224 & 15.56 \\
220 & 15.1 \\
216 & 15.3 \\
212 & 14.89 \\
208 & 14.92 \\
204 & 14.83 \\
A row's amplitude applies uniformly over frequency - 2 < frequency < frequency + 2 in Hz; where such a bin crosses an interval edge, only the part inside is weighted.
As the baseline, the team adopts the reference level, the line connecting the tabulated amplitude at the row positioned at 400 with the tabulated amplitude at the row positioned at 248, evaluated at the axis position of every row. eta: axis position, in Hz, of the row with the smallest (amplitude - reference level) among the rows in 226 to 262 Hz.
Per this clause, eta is 228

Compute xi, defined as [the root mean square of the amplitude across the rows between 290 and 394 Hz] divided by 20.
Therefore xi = 0.645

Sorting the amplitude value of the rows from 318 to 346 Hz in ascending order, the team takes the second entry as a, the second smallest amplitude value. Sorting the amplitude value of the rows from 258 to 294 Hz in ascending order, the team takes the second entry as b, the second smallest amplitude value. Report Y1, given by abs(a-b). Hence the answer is 9.6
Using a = 5.645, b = 15.29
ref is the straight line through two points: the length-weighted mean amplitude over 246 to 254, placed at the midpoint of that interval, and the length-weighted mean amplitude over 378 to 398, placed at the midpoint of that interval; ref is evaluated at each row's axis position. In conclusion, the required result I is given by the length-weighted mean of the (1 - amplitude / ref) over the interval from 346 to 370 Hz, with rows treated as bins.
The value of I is -0.03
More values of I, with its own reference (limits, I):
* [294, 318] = 0.16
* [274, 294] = 0.03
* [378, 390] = 0.02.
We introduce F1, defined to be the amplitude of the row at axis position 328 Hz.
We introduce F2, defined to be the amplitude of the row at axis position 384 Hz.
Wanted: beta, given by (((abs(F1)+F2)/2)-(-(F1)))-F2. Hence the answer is 1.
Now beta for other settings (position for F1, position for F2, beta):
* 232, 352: 18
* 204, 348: 16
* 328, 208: 1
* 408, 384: 16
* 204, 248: 14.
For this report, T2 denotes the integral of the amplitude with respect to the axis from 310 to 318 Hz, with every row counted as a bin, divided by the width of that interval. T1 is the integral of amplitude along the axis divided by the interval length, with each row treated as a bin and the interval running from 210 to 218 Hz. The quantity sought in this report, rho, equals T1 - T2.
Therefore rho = 5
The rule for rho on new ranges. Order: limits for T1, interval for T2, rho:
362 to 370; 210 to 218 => 1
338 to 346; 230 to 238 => -6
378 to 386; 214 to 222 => -1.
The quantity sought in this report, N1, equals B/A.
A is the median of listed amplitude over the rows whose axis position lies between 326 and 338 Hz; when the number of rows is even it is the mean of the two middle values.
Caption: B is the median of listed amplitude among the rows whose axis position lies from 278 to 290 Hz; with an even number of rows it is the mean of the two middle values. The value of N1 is 2.71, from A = 6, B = 15.3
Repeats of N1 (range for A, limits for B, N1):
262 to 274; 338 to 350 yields 0.73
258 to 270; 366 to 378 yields 0.93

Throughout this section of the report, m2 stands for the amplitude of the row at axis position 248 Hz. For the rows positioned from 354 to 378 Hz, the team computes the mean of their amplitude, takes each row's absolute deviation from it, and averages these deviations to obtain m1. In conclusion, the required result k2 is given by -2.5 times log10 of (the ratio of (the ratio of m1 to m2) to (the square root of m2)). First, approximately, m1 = 0.5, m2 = 16.86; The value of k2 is 5.5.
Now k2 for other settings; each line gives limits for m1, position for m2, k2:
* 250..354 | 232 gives 3.3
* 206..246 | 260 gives 5.0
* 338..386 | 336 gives 2.8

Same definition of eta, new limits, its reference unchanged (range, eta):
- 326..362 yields 328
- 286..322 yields 320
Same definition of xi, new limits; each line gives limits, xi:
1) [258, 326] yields 0.705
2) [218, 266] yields 0.812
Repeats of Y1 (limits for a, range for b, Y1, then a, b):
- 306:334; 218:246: 9.9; 5.645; 15.56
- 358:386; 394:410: 0.8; 14.03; 14.81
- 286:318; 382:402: 2.4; 11.42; 13.79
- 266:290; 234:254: 1.1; 15.29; 16.38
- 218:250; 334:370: 5.8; 15.56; 9.723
